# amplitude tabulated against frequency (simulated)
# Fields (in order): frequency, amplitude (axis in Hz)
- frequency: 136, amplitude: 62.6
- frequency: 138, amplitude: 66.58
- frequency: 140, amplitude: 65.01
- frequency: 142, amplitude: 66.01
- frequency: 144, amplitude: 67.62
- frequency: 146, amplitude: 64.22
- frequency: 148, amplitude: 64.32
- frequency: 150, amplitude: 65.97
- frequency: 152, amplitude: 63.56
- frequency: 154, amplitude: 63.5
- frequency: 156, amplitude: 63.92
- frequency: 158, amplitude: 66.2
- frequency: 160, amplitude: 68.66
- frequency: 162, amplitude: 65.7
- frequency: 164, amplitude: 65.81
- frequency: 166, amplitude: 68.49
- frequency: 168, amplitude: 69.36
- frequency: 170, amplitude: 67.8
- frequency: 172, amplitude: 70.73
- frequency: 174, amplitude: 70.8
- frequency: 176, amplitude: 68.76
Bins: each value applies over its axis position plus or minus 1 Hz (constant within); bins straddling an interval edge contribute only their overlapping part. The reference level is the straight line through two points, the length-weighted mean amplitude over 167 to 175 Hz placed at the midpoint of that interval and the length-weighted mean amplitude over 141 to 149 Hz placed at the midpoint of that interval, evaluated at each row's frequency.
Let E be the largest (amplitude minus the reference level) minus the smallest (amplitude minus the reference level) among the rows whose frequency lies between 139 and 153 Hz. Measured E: 5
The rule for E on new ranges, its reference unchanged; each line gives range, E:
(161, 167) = 2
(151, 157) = 0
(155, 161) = 4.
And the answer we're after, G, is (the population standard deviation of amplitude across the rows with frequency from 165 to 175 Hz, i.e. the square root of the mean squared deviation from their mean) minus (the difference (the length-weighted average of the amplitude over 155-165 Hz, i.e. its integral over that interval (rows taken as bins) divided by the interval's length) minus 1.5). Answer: -63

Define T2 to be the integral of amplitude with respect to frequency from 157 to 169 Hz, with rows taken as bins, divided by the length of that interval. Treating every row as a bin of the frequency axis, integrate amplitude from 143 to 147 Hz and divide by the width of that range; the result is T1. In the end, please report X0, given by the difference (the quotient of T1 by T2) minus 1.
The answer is -0.022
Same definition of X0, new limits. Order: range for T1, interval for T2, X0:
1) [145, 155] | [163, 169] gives -0.053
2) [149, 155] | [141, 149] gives -0.018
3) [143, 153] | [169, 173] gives -0.060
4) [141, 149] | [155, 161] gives -0.011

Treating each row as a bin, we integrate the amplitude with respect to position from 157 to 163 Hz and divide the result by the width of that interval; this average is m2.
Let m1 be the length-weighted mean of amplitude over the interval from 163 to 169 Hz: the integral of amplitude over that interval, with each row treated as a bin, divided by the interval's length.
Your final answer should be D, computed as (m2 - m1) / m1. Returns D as -0.02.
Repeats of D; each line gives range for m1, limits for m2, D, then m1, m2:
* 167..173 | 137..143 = -0.05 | 69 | 65.9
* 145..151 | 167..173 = 0.07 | 65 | 69.3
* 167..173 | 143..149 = -0.06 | 69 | 65.4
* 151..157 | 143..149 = 0.03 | 64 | 65.4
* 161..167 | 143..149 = -0.02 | 67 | 65.4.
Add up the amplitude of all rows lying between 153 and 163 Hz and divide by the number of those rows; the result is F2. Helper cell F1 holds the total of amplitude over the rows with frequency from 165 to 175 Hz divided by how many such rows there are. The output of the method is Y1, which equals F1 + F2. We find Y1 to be 135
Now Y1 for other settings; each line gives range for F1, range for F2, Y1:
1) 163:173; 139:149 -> 134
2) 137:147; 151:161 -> 131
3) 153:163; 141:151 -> 131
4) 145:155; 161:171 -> 132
